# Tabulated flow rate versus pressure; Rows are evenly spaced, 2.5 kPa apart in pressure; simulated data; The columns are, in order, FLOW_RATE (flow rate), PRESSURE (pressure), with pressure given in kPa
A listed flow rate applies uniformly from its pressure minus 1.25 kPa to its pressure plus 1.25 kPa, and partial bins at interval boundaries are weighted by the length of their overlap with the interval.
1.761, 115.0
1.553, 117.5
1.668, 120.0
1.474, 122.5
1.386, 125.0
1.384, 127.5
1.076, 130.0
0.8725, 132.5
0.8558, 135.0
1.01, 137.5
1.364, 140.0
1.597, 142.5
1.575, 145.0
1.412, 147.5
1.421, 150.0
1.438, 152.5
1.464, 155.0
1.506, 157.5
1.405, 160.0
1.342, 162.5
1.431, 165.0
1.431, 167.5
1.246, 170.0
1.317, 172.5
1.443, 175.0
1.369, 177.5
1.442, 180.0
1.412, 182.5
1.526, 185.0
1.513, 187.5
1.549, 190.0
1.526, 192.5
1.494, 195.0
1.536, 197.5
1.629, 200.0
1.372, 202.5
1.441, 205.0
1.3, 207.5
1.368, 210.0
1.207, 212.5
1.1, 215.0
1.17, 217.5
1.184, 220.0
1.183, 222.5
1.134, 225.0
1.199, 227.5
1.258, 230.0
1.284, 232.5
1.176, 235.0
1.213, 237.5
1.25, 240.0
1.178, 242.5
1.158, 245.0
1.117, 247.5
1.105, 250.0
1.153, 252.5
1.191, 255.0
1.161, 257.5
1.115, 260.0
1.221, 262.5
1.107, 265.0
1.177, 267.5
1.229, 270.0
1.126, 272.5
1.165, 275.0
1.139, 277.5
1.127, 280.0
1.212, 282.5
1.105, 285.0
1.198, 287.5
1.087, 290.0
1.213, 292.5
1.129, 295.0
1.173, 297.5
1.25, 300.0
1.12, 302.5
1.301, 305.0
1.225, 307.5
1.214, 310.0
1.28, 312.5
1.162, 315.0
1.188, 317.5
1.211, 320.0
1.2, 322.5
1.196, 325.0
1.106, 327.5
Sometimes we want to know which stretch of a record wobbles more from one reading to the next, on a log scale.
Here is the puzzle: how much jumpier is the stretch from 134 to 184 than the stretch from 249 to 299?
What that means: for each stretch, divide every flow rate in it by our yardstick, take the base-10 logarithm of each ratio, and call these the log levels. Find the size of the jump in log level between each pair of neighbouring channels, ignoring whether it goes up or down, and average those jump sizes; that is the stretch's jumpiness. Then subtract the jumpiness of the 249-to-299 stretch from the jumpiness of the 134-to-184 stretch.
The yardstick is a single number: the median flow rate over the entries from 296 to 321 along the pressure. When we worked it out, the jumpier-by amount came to 0.0057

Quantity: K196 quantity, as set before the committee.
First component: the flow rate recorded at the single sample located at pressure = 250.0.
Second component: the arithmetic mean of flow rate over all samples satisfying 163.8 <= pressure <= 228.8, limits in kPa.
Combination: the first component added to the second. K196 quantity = 2.47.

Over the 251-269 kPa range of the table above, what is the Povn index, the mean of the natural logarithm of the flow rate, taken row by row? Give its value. 0.15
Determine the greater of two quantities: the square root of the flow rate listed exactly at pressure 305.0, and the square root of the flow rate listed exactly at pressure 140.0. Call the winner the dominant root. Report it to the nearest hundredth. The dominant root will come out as 1.17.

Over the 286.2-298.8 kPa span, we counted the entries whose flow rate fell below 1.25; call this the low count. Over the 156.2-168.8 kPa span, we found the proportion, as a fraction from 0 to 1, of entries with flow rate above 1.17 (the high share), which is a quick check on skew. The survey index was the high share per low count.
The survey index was 0.200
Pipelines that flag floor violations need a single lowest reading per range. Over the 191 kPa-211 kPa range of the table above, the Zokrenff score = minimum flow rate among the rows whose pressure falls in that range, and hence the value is 1.3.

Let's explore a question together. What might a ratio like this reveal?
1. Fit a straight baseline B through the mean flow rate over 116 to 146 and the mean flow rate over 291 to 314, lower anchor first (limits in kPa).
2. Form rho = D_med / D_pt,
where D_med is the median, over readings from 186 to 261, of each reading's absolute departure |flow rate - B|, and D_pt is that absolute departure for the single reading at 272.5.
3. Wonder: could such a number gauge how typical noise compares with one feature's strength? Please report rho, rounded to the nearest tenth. 0.9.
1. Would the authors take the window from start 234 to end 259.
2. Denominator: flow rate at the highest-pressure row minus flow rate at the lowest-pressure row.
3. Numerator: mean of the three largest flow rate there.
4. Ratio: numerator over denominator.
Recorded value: -81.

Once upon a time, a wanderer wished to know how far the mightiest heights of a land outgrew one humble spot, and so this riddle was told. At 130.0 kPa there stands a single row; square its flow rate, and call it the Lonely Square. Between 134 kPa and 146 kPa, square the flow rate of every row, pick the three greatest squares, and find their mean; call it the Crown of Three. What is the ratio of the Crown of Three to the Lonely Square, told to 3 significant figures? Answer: 1.98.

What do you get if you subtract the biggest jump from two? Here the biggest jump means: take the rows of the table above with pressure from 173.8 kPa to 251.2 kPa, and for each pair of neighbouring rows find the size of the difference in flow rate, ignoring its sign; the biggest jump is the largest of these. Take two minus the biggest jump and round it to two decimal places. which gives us 1.74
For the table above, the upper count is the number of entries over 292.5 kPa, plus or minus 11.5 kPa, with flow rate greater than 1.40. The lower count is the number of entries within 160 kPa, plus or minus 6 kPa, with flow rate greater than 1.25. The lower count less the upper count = 5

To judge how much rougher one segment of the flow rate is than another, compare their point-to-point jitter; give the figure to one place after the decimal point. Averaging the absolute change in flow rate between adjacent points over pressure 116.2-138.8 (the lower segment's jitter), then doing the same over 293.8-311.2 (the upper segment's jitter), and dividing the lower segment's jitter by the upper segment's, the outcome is 1.6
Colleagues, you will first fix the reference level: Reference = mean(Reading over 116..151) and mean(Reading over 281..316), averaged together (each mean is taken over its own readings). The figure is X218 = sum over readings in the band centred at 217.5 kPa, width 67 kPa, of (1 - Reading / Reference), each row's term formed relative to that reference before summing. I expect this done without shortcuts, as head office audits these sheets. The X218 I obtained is -0.9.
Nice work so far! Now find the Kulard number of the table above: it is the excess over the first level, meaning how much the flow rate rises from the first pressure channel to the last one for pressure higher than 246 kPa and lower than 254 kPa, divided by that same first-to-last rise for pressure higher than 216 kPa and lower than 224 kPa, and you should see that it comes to 2.8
